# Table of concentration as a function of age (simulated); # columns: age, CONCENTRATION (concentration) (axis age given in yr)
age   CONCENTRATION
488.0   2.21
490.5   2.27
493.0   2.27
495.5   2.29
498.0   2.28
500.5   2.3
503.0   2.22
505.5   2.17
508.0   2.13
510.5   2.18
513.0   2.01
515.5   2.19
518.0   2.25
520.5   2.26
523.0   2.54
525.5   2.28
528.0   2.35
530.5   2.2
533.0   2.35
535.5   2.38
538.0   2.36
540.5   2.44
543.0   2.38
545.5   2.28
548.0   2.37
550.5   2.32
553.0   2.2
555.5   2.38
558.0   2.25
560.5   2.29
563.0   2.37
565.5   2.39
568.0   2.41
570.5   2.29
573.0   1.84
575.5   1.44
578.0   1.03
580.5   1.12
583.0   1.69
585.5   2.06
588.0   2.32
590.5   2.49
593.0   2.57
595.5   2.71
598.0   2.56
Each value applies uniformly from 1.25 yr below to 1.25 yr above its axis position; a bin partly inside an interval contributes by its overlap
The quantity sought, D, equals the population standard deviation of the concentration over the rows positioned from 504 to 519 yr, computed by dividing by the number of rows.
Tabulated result 0.074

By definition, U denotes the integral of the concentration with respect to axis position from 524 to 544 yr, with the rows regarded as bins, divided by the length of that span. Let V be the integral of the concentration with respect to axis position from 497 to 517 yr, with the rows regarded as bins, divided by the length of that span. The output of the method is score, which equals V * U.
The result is 5.12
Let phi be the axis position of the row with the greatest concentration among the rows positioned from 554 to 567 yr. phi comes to 565.5 yr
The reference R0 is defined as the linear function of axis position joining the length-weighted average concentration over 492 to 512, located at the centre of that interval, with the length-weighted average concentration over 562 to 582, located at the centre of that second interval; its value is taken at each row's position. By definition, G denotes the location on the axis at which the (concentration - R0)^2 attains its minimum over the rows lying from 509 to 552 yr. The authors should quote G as 510.5 yr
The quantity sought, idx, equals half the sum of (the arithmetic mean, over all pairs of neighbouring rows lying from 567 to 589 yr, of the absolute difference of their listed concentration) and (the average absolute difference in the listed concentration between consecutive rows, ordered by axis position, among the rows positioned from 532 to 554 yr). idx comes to 0.201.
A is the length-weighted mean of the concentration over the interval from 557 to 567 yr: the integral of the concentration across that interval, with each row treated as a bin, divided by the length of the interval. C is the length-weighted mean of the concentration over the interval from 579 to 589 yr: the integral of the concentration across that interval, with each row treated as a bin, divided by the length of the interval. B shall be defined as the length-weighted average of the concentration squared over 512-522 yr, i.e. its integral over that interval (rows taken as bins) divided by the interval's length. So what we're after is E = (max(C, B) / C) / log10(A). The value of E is 7.4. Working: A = 2.33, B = 4.81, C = 1.77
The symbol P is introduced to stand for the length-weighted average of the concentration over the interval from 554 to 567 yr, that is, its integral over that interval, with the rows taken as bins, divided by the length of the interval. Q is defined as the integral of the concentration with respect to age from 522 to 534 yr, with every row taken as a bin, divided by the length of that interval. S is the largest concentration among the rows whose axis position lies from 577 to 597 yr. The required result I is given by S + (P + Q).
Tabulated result 7.4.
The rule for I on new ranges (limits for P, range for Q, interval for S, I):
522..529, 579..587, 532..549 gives 6.5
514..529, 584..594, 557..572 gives 7.1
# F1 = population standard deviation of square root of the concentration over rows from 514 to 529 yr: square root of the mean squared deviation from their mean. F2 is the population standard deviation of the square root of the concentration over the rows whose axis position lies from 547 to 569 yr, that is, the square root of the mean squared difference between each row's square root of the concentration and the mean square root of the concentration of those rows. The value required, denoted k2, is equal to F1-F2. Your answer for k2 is 0.014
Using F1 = 0.037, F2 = 0.022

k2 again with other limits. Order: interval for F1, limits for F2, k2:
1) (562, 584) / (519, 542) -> 0.170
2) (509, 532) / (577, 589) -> -0.156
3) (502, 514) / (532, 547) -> 0.009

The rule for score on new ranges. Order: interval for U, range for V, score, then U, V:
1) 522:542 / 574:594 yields 4.32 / 2.36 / 1.83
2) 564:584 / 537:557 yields 4.18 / 1.78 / 2.34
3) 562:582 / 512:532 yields 4.20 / 1.85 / 2.26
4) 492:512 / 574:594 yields 4.08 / 2.23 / 1.83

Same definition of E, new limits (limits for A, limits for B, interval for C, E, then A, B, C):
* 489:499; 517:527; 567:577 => 7.8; 2.28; 5.47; 1.96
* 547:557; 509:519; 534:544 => 5.3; 2.31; 4.65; 2.39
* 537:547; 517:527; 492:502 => 6.4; 2.37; 5.47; 2.28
